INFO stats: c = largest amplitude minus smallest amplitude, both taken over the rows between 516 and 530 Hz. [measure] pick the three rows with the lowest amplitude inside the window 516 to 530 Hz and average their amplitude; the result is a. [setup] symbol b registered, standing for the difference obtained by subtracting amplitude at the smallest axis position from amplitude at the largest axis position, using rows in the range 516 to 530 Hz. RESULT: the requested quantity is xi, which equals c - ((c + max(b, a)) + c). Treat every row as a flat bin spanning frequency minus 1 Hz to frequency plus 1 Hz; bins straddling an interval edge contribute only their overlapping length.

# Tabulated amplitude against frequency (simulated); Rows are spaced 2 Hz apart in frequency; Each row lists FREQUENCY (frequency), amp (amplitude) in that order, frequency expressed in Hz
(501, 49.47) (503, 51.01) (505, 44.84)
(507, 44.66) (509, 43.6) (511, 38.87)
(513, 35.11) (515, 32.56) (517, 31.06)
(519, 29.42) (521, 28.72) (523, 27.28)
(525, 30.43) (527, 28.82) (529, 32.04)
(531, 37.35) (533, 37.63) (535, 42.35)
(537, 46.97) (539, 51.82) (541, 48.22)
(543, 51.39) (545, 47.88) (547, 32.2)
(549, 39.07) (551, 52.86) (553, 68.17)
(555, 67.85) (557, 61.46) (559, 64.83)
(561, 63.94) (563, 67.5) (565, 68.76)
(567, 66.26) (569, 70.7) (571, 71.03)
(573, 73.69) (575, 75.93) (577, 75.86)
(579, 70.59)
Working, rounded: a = 28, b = 1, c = 5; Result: -33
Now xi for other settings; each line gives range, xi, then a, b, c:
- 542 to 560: -76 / 40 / 13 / 36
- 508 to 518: -45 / 33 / -13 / 13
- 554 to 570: -73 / 63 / 3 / 9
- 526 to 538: -51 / 33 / 18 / 18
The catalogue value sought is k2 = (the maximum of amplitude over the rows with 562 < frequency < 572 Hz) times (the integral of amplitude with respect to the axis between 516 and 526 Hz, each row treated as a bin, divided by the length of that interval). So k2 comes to 2087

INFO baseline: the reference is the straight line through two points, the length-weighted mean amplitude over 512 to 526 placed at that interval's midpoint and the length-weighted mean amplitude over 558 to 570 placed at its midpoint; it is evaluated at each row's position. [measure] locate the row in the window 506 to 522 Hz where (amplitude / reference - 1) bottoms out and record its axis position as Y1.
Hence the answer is 521 Hz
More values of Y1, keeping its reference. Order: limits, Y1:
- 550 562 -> 551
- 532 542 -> 533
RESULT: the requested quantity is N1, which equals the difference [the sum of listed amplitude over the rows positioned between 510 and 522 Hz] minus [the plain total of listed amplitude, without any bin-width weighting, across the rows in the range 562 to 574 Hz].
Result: -222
